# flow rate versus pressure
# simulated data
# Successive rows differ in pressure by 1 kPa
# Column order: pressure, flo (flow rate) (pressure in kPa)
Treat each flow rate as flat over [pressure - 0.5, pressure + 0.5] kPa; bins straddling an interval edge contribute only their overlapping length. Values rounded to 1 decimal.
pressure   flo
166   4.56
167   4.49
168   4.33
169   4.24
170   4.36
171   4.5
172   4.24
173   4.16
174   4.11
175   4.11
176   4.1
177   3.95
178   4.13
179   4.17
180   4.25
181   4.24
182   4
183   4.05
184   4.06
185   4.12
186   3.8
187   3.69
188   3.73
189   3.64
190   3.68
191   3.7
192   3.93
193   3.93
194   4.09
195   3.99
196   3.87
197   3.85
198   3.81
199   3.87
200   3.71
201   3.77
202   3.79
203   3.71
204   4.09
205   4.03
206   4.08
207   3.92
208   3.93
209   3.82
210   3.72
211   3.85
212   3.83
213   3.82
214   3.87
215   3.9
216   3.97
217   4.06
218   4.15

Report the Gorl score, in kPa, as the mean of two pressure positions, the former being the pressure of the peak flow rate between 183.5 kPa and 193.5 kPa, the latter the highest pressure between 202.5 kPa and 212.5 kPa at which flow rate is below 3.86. 198.5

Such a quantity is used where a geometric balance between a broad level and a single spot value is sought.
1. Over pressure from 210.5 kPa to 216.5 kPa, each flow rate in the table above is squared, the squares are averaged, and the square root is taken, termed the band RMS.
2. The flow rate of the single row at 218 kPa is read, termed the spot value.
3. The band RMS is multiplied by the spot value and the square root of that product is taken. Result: 4.01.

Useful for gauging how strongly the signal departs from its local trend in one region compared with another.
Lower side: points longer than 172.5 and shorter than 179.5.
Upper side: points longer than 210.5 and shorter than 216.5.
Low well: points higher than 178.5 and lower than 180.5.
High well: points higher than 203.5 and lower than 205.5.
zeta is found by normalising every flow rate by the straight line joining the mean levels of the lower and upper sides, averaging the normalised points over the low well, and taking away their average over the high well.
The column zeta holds -0.002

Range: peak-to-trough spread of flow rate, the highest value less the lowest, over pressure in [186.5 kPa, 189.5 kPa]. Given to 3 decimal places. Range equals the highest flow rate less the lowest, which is 0.090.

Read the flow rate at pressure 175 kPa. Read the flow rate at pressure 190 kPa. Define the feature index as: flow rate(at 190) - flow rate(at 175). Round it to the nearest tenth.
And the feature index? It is -0.4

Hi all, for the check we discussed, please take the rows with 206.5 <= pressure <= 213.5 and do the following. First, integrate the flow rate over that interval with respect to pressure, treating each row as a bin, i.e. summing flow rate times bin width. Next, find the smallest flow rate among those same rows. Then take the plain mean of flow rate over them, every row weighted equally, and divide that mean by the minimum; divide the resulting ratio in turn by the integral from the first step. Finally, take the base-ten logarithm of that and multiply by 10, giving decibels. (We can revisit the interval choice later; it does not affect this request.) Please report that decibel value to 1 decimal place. -14.2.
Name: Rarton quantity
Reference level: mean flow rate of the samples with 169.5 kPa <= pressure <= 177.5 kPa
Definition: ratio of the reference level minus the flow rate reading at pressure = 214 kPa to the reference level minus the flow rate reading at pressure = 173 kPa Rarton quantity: 10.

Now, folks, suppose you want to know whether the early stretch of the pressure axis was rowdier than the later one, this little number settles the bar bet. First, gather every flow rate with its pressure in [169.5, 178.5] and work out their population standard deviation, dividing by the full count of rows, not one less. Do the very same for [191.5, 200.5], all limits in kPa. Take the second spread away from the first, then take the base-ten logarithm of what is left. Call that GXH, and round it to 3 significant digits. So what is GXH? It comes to -1.30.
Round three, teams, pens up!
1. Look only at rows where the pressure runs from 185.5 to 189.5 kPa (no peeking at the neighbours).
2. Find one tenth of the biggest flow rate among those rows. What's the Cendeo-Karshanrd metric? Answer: 0.380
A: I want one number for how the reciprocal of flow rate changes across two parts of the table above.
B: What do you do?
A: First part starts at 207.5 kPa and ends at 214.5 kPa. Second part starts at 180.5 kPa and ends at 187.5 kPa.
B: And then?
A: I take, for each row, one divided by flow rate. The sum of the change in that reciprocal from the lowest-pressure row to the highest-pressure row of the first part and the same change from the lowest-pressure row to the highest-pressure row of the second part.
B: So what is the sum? 0.039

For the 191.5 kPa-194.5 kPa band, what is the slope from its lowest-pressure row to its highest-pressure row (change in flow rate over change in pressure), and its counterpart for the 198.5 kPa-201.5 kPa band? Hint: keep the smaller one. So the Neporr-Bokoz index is -0.05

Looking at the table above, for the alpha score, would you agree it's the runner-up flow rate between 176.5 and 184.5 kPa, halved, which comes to 2.120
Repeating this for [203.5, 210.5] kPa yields 2.040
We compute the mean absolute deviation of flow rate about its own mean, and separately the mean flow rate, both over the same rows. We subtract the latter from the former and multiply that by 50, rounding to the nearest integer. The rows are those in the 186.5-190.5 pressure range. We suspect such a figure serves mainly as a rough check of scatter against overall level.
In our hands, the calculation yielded -183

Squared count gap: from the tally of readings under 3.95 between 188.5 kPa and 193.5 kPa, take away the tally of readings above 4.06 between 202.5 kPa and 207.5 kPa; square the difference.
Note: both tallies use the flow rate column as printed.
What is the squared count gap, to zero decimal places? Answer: 9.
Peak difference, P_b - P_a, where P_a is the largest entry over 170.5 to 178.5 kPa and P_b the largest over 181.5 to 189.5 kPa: -0.38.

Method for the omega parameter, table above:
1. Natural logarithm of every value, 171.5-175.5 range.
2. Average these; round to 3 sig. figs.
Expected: 1.42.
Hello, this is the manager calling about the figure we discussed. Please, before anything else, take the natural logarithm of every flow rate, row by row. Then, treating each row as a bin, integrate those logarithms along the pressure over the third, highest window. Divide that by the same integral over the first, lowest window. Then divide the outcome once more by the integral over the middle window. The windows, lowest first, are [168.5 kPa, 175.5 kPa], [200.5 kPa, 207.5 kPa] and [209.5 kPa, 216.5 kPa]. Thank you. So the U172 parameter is 0.098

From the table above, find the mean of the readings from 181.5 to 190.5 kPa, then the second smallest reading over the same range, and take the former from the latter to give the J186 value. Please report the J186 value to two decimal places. -0.18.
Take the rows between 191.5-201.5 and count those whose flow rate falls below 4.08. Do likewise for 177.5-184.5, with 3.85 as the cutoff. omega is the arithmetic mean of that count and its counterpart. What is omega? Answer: 4.5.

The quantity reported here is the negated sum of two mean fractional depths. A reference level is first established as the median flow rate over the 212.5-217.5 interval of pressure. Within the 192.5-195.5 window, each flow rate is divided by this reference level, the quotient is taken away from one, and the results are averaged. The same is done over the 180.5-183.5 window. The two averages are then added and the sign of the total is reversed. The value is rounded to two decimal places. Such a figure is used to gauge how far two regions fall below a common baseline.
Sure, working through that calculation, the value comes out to 0.08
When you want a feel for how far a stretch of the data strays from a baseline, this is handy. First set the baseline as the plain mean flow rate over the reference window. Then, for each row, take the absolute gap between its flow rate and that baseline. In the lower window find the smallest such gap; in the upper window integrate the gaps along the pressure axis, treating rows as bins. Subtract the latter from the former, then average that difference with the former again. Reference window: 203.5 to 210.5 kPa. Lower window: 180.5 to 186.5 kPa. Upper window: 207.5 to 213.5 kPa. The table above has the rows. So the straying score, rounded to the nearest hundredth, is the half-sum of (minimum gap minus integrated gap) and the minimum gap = -0.28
